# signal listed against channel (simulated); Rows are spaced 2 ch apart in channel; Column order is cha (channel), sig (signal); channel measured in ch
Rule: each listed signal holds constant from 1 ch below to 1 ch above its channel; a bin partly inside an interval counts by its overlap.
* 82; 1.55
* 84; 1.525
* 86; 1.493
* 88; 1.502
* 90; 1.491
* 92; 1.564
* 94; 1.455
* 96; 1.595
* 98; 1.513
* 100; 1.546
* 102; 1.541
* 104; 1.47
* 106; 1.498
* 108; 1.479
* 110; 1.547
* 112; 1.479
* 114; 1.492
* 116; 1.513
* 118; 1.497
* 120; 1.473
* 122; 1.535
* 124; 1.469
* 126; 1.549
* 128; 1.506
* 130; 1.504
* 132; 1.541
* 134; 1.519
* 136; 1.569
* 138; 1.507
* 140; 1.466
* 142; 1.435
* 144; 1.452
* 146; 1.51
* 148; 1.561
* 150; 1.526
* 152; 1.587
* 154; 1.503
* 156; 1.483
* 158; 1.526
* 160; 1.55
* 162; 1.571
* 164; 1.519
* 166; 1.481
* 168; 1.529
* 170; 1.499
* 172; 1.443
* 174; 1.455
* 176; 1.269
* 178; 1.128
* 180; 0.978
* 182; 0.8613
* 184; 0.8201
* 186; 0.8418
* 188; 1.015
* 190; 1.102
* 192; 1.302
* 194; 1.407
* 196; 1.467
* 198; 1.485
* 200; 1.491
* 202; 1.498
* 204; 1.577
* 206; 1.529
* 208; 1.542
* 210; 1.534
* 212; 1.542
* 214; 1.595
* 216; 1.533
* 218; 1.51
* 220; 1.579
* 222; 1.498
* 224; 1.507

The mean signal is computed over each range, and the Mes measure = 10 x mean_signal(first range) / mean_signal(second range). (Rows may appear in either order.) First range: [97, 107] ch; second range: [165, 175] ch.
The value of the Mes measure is 10.2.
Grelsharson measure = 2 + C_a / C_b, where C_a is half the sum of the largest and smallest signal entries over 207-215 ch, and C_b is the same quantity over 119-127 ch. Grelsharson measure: 3.04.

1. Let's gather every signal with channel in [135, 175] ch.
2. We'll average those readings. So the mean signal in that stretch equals 1.51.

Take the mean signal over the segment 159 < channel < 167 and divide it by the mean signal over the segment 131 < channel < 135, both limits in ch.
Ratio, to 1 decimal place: 1.0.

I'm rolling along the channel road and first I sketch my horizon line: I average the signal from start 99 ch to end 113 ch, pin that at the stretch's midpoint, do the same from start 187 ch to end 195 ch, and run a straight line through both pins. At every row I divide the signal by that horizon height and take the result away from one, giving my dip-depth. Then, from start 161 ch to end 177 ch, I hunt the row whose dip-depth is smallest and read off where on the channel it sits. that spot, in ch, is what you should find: 162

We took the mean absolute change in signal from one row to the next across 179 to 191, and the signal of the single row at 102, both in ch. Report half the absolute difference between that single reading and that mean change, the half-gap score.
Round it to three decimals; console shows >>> 0.727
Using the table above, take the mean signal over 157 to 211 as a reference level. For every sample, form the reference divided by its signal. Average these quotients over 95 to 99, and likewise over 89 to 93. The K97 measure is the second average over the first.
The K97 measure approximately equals 1.02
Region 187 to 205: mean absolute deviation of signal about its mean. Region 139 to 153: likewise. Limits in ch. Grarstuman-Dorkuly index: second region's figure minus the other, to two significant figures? -0.11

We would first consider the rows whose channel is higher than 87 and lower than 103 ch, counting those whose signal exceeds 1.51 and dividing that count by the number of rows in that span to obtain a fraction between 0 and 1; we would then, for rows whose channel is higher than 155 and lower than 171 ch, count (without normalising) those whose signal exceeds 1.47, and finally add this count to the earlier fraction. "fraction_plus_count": 8.6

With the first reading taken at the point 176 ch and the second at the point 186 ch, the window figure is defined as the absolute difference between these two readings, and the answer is 0.43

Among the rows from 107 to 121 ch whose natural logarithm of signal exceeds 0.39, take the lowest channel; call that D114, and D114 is 108 ch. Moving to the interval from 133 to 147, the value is 134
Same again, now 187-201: 198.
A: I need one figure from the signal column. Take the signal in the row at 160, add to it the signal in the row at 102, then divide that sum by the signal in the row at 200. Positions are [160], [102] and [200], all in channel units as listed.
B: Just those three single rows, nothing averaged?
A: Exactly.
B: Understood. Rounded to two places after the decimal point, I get 2.07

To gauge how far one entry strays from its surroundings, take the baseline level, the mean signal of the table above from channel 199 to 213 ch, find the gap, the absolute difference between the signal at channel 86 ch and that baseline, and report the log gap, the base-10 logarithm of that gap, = -1.4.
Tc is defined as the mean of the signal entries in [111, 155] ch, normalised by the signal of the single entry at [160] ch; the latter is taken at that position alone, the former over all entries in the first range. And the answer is 0.97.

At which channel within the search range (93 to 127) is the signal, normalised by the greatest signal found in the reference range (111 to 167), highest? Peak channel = 96 ch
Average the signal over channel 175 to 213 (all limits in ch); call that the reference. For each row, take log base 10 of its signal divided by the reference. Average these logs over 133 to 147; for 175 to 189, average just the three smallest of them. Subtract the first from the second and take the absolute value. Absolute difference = 0.249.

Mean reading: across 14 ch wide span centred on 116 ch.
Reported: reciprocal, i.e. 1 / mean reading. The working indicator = 0.664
